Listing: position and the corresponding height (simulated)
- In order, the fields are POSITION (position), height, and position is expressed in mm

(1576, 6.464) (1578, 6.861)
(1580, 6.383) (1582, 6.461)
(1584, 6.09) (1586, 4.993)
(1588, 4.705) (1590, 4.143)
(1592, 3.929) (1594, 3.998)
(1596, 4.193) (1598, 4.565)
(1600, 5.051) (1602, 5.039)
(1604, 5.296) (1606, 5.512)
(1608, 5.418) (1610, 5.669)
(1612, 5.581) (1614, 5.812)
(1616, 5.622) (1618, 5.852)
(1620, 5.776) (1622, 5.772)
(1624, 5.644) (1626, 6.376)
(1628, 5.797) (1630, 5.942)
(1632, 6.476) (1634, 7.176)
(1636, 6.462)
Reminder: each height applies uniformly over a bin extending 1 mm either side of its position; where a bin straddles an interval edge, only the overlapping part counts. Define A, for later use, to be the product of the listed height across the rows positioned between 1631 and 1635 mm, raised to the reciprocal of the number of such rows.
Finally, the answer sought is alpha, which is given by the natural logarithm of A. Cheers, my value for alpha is 1.92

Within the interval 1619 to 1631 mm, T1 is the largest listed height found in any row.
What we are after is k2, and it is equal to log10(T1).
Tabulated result 0.80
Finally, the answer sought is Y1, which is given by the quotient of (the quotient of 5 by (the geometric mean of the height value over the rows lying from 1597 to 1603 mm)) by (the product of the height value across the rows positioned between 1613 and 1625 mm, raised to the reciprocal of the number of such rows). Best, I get 0.178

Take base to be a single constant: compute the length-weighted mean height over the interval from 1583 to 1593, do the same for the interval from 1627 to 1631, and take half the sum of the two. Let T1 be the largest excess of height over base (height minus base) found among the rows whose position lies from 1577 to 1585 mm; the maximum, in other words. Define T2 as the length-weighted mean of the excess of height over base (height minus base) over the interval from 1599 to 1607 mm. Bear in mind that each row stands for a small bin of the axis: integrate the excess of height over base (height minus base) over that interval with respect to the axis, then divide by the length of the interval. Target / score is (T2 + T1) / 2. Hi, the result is 0.7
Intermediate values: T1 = 1.5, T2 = -0.1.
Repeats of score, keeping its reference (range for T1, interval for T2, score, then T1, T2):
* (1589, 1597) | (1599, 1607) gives -0.6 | -1.1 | -0.1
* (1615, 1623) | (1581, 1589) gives 0.4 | 0.5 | 0.2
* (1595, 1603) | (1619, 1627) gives 0.2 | -0.3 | 0.6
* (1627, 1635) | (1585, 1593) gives 0.5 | 1.9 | -0.9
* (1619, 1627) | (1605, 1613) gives 0.6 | 1.1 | 0.2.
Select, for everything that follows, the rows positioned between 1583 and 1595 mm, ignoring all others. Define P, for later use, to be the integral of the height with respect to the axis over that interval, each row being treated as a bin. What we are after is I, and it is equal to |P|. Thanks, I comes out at 56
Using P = 56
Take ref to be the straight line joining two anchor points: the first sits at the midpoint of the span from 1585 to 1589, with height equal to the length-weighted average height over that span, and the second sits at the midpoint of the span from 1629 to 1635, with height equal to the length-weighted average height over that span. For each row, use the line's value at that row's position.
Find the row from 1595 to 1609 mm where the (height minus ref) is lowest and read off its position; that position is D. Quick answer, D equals 1596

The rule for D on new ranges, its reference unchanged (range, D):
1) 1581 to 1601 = 1594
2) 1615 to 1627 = 1624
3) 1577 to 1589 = 1588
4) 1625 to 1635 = 1628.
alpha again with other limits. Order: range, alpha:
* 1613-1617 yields 1.74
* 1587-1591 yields 1.49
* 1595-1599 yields 1.48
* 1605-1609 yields 1.70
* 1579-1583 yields 1.86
